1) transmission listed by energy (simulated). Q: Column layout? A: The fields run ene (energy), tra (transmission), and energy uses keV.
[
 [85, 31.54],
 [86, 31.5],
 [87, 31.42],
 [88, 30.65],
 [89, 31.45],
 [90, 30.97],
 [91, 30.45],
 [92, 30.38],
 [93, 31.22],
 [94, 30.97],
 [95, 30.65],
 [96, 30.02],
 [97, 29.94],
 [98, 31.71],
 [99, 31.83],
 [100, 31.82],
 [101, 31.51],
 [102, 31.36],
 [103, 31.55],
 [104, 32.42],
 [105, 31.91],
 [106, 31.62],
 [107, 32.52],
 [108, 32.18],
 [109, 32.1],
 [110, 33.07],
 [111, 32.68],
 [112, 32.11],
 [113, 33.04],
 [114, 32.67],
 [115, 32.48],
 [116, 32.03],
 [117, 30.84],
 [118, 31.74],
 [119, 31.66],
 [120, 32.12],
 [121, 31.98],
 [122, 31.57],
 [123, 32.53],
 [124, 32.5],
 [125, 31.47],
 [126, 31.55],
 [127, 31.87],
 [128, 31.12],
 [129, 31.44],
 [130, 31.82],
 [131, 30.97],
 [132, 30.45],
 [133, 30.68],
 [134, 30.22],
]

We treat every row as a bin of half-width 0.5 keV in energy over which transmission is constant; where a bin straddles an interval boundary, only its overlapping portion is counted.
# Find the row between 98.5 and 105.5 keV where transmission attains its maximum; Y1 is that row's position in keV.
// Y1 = 104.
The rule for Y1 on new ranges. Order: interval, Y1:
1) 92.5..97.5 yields 93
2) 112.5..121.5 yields 113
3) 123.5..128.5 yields 124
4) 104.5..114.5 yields 110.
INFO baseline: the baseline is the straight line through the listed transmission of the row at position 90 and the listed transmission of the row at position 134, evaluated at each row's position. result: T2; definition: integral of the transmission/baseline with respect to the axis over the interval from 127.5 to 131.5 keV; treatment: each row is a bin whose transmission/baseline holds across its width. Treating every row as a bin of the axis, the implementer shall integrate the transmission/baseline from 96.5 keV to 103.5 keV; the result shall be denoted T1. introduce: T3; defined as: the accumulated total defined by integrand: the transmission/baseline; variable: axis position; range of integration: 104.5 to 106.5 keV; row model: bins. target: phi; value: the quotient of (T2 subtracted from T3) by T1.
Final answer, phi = -0.3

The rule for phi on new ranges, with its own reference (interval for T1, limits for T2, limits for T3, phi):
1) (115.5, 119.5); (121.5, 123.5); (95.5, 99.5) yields 0.5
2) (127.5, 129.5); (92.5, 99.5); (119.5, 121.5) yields -2.4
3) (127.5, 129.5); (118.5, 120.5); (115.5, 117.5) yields 0.0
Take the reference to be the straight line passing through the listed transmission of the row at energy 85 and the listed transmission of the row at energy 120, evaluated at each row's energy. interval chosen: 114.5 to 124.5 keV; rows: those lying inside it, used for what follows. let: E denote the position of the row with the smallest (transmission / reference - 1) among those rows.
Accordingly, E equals 117 keV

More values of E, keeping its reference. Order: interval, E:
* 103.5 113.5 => 106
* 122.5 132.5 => 132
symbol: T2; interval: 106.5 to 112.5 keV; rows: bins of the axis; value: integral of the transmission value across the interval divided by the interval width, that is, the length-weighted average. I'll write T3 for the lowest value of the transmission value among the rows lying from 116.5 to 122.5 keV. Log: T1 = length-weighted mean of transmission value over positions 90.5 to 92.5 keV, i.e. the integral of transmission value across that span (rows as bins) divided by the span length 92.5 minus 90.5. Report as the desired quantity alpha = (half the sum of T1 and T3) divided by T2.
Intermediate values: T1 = 30.4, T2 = 32.4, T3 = 30.84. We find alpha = 0.94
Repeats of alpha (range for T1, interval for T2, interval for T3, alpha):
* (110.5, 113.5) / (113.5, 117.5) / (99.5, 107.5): 1.00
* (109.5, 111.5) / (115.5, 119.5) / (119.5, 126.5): 1.02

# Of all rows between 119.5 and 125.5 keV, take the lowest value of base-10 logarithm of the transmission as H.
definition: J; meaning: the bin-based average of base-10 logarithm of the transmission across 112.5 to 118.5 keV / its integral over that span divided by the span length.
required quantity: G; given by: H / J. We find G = 0.99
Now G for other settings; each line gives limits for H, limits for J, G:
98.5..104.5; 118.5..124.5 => 0.99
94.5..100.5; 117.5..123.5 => 0.98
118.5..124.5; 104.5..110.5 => 0.99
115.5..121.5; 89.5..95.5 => 1.00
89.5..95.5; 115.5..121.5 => 0.99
